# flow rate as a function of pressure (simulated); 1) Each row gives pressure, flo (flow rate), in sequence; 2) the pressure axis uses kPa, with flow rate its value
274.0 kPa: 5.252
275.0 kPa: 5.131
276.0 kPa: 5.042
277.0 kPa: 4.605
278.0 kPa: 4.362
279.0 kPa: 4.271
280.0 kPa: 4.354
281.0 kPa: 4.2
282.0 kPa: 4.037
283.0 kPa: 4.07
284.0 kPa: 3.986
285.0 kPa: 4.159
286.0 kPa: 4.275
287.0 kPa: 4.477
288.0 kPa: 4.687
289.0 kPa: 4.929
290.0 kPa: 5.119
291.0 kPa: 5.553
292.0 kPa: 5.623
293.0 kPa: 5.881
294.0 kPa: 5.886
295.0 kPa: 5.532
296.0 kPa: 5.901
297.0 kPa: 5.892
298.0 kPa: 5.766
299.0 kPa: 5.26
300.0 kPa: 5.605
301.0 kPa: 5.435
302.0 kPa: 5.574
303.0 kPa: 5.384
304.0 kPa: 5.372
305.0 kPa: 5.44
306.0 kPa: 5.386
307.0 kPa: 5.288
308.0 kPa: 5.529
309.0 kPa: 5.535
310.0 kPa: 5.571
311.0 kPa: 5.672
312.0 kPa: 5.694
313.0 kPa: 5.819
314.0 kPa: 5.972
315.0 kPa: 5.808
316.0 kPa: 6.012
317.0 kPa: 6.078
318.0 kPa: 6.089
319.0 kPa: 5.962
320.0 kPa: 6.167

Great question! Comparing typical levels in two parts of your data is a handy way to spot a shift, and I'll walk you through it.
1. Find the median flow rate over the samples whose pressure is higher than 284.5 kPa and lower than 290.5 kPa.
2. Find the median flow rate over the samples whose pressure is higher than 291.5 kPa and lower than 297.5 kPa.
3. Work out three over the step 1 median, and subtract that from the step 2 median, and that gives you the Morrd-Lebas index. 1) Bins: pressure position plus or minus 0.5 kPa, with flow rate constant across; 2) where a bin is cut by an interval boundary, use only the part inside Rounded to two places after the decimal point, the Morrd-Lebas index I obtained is 5.23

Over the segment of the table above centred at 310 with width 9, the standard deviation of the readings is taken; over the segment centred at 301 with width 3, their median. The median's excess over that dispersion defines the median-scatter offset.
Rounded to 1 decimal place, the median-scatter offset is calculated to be 5.4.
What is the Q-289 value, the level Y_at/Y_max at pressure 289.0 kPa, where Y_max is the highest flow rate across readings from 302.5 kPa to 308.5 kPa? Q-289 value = 0.89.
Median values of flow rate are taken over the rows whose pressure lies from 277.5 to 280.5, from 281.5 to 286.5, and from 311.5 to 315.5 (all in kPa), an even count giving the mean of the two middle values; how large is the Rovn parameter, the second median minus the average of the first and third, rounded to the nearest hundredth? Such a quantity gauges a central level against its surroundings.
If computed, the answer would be -1.01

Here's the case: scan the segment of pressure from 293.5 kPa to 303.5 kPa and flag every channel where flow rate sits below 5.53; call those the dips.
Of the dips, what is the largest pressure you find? 303.0 kPa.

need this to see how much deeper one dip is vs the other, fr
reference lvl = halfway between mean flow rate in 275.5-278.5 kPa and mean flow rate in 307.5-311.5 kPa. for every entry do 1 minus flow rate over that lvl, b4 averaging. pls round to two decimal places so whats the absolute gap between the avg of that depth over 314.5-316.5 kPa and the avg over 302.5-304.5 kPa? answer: 0.10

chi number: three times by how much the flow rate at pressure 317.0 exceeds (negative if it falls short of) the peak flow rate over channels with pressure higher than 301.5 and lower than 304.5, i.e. 1.5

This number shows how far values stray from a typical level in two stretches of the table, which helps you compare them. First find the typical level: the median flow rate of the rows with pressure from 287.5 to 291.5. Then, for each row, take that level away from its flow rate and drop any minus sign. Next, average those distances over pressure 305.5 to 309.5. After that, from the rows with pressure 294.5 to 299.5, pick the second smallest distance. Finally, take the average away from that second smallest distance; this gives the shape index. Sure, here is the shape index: 0.1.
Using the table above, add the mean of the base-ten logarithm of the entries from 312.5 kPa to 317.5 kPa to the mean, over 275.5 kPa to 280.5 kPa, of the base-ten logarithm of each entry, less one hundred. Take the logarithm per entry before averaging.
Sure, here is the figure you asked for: -98.6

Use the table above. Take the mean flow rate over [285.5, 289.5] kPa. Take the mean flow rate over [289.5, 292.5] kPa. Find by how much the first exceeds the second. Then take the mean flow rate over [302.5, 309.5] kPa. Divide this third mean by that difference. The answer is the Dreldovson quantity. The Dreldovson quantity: -6.5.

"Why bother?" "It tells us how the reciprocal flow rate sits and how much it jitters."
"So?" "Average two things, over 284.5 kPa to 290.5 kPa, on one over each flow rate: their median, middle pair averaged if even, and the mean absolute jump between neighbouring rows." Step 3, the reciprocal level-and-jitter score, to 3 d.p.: 0.114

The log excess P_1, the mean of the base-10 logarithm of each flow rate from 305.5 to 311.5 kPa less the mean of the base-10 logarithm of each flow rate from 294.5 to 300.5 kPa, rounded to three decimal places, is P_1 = -0.012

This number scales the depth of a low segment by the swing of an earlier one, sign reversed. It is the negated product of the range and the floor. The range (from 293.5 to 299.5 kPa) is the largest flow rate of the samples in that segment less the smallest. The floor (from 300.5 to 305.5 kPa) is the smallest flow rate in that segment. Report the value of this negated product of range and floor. -3.4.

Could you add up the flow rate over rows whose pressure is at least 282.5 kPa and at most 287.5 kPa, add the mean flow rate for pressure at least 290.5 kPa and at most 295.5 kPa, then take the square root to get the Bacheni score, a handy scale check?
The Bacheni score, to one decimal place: 5.2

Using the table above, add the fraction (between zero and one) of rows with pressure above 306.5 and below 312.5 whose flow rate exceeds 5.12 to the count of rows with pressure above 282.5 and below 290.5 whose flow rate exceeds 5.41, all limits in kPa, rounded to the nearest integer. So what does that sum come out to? 1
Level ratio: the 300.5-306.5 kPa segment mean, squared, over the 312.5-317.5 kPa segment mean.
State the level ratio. 5.0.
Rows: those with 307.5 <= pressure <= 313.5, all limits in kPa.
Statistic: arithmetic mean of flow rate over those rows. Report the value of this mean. 5.64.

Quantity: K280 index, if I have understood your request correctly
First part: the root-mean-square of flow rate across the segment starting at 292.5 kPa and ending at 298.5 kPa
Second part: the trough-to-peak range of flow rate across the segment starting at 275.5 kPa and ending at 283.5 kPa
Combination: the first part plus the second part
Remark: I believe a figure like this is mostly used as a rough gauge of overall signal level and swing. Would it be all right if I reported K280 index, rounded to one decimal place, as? 6.8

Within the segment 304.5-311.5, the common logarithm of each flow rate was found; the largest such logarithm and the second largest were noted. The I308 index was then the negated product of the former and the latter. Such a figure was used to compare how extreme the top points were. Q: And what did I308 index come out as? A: -0.562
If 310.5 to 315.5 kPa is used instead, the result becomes -0.594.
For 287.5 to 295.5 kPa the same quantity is -0.592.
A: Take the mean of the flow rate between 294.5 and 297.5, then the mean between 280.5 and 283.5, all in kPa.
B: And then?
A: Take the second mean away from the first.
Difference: 1.67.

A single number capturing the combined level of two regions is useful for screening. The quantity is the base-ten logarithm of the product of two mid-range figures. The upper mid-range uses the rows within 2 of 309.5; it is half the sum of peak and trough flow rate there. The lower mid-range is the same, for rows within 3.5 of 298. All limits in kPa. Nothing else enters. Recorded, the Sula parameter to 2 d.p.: 1.49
